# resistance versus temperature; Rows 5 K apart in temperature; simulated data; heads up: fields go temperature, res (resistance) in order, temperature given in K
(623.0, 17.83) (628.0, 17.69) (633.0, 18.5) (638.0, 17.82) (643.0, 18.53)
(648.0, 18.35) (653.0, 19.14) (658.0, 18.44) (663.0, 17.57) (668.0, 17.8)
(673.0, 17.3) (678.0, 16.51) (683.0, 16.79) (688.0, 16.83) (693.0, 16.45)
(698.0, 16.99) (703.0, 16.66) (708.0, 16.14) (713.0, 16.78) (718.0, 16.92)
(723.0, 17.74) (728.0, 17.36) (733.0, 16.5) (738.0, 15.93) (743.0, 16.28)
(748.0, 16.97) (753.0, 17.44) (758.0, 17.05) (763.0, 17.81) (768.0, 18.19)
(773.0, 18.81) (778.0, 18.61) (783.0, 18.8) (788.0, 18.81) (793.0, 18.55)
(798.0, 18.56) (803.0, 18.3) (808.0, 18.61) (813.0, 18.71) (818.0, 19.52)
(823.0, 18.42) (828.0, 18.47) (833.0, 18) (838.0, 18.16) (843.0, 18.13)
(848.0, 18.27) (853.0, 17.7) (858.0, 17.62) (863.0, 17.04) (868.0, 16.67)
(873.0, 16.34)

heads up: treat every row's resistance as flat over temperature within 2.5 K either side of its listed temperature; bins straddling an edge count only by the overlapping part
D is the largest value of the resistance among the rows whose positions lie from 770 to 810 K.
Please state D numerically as 18.81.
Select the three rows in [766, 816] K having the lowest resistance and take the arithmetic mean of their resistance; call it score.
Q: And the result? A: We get 18.3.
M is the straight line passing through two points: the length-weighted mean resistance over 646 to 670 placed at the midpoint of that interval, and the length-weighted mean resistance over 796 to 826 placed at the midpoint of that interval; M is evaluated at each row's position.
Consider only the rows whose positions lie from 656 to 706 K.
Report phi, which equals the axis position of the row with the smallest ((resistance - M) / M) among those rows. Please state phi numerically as 693.0 K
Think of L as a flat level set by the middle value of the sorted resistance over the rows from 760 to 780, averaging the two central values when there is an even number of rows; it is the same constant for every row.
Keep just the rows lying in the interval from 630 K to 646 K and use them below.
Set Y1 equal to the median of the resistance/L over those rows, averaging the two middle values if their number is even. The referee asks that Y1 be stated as 1.01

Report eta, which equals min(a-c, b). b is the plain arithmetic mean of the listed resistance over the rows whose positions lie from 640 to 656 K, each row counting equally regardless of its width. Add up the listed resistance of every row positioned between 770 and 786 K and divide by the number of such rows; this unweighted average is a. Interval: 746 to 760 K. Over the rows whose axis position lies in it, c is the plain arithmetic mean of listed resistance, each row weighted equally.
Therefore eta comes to 1.6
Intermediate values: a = 18.7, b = 18.7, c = 17.2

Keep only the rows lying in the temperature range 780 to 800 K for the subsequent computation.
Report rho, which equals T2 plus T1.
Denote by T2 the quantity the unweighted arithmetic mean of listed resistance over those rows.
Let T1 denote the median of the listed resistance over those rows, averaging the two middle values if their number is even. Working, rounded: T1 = 18.7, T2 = 18.7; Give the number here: 37.4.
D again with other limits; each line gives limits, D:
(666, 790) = 18.81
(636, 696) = 19.14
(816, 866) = 19.52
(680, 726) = 17.74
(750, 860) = 19.52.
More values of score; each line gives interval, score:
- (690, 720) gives 16.4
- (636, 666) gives 17.9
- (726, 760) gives 16.2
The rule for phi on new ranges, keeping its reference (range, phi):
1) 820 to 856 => 853.0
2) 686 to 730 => 708.0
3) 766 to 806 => 768.0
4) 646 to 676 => 673.0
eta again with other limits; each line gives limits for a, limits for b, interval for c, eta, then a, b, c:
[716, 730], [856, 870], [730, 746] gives 1.1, 17.3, 17.1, 16.2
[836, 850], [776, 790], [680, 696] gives 1.5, 18.2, 18.7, 16.7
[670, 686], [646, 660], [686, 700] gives 0.1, 16.9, 18.6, 16.8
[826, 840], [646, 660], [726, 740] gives 1.6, 18.2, 18.6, 16.6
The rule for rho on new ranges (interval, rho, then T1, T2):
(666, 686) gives 34.1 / 17.0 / 17.1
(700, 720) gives 33.3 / 16.7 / 16.6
